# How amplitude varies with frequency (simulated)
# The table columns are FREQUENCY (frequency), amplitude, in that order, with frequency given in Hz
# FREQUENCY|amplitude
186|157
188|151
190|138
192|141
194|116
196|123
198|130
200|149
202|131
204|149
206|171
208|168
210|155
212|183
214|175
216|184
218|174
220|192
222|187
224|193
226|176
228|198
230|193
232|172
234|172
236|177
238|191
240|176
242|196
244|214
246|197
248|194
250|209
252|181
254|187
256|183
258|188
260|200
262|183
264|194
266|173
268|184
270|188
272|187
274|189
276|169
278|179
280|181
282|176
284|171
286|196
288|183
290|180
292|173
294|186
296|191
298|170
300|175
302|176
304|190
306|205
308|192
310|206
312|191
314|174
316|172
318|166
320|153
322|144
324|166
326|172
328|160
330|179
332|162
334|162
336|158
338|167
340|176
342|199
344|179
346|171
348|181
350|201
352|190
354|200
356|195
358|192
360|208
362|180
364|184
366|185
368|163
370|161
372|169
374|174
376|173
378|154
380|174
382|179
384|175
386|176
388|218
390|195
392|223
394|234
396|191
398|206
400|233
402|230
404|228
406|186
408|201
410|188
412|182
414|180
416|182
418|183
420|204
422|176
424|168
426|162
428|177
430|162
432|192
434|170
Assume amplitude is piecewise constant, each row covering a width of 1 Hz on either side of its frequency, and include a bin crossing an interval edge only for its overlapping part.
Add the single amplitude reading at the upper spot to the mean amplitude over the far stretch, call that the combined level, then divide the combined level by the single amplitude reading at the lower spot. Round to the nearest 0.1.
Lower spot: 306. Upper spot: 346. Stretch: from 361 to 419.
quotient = 1.8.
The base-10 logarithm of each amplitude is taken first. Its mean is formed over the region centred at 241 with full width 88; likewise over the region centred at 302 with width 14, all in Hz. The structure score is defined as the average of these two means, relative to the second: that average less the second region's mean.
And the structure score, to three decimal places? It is -0.007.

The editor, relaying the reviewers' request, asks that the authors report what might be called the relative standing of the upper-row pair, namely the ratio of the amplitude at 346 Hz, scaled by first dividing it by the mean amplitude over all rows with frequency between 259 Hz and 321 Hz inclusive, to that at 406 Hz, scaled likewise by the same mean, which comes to 0.92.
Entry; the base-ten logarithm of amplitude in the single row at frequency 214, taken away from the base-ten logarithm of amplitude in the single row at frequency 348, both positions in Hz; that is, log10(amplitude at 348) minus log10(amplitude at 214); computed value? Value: 0.01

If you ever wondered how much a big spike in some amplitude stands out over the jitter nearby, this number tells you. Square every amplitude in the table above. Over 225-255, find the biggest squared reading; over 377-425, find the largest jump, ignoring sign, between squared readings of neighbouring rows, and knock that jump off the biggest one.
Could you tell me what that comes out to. 27521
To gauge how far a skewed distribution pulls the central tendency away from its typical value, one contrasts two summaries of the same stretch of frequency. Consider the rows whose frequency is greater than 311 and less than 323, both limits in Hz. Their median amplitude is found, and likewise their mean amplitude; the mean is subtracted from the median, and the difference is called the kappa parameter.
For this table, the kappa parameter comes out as 2.3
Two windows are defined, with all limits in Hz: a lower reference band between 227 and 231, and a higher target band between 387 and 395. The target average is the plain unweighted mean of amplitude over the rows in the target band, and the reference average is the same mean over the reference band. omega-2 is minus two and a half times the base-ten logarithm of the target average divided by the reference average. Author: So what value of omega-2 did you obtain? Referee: -0.12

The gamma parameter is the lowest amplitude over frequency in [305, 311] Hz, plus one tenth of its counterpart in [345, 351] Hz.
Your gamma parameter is 209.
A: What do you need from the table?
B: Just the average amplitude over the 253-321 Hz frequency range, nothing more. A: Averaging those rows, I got 183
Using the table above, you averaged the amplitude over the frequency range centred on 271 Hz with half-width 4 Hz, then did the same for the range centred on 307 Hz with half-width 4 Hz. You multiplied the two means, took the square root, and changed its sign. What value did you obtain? -193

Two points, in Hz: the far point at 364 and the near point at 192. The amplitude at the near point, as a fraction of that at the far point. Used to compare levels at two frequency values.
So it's 0.77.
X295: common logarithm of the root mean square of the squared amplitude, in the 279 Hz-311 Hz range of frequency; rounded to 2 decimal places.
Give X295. 4.54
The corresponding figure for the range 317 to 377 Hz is 4.50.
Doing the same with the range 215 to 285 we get 4.54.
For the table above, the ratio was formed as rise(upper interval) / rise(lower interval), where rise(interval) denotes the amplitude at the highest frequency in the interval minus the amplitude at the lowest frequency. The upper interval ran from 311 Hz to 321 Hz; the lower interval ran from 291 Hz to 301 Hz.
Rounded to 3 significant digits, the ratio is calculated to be -19.0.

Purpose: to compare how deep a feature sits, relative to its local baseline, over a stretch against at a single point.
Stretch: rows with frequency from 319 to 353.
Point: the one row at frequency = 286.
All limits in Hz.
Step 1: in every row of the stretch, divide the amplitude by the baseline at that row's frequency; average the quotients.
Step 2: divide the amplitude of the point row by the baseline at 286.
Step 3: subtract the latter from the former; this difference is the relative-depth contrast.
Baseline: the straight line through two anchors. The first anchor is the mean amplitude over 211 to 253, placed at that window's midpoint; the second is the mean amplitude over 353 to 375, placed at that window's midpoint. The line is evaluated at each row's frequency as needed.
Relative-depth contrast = -0.12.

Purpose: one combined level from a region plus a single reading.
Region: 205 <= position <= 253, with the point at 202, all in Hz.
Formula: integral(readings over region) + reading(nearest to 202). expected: 8987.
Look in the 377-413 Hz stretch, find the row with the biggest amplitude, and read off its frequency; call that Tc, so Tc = 394 Hz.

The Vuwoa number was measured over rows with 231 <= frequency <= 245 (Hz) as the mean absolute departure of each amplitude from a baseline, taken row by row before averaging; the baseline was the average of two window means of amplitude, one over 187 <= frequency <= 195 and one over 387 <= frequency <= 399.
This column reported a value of 13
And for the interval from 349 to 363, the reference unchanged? 21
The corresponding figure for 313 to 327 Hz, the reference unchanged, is 10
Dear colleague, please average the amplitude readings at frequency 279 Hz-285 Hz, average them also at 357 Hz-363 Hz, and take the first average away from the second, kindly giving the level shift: 17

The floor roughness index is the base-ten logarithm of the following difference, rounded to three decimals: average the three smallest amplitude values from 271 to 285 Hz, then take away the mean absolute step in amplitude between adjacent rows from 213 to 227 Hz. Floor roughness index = 2.207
